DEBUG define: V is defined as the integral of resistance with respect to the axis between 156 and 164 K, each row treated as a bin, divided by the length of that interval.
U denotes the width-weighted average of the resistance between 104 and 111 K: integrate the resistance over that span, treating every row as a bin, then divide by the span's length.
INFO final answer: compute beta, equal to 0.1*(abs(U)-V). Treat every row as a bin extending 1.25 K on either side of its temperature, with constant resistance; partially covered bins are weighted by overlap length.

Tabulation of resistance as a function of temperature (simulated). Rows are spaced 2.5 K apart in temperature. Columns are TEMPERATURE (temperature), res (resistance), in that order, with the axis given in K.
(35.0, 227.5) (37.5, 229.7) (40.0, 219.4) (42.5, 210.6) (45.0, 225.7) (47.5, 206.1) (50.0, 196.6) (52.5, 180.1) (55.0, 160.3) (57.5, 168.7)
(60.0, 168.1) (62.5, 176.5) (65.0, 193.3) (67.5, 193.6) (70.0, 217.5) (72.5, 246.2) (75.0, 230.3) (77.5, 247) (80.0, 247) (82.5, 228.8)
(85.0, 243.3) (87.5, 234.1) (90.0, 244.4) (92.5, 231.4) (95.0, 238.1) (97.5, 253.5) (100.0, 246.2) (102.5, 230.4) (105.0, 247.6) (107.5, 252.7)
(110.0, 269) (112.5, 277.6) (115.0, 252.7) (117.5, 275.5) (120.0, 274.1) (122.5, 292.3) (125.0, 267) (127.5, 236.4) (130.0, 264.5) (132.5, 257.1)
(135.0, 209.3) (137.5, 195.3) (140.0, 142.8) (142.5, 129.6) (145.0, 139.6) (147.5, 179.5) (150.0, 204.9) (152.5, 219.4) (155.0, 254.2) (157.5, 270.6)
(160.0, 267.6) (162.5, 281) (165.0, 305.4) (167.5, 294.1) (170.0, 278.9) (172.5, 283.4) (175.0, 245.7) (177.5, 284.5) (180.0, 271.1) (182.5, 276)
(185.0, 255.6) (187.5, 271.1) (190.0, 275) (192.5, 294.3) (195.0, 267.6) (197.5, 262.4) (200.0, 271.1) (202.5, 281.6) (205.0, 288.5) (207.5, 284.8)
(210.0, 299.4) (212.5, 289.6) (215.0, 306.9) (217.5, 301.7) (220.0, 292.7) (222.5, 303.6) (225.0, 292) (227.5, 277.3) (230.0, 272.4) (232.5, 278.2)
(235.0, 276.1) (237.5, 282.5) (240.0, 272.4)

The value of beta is -2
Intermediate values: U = 256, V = 273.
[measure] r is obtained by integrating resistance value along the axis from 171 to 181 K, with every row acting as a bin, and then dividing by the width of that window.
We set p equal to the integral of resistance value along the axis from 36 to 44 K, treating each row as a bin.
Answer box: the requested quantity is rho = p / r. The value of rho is 6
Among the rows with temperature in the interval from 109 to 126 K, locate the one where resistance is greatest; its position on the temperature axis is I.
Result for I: 122.5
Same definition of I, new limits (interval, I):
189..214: 210.0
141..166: 165.0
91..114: 112.5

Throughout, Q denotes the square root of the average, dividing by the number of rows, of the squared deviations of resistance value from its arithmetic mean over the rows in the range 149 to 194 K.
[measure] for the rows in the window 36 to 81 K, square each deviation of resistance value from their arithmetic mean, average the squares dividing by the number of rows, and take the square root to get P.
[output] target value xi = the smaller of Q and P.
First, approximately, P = 28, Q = 25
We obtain 24.6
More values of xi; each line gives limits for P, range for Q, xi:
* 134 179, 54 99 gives 31.1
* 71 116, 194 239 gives 12.5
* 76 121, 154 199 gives 14.6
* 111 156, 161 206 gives 14.0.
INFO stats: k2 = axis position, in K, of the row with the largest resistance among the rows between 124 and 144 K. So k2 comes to 125.0 K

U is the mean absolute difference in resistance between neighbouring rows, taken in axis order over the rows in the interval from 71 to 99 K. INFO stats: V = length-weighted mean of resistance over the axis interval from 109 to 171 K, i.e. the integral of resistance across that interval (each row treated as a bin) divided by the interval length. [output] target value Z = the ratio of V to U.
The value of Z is 20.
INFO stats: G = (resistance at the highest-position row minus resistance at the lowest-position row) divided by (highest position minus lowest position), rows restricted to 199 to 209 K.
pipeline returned 2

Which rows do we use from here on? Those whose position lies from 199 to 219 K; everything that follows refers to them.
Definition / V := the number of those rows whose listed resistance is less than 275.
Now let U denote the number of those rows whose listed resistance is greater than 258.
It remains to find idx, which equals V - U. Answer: -7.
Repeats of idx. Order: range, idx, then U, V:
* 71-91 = 8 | 0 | 8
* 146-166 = 2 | 4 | 6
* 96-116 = 5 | 2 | 7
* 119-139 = 3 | 4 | 7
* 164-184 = -5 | 7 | 2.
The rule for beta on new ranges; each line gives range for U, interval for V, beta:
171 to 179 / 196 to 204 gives 0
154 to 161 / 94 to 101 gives 2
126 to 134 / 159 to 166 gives -3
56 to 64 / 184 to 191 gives -10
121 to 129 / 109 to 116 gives 0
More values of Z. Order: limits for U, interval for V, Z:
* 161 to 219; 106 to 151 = 16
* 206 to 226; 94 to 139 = 22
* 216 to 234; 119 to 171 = 25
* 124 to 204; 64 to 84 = 11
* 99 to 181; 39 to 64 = 9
